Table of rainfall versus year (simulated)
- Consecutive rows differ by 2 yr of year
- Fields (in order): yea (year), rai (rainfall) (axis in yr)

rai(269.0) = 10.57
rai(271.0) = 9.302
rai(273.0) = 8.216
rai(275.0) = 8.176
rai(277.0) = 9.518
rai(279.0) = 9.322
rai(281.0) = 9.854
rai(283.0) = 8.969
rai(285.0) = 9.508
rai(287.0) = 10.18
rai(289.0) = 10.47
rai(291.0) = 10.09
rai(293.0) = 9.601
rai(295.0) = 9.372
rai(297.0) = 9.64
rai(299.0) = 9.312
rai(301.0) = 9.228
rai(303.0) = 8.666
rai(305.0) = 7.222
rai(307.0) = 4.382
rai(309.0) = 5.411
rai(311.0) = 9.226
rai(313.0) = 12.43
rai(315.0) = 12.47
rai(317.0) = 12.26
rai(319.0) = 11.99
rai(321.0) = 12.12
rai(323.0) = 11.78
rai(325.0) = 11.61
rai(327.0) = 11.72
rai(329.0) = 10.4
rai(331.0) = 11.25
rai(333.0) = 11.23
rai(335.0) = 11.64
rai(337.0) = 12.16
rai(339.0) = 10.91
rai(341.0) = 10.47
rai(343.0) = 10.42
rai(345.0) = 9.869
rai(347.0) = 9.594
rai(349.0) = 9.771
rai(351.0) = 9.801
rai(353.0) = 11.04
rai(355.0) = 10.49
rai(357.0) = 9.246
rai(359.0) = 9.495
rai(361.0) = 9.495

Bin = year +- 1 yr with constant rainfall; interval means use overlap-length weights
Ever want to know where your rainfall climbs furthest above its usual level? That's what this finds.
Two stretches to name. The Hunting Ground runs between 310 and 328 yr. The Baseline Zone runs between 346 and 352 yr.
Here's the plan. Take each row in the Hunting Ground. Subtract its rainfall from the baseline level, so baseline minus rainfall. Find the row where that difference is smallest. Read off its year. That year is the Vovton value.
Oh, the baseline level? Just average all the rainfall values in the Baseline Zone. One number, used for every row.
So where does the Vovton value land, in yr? 315.0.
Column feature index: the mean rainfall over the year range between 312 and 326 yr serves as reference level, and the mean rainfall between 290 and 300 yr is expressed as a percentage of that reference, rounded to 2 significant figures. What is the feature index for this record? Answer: 79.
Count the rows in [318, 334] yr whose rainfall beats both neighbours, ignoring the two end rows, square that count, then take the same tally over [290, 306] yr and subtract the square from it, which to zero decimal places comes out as -8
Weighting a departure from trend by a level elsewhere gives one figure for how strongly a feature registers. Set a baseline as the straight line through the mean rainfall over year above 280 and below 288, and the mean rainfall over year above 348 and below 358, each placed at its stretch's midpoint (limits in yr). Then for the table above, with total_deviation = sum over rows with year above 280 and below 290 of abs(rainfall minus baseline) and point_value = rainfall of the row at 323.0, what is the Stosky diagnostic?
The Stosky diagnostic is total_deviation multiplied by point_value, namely 28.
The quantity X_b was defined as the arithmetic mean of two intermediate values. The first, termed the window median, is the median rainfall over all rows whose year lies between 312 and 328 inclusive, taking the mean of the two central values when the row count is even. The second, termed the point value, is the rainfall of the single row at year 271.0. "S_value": 10.7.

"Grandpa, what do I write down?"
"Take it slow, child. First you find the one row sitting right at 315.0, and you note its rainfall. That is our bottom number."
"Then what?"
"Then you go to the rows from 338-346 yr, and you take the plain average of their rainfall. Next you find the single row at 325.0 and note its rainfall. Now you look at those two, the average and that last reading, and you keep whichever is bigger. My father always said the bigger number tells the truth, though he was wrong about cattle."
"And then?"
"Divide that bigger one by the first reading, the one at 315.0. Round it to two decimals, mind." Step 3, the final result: 0.93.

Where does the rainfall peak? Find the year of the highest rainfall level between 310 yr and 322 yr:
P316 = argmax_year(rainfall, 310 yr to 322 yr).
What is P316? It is 315.0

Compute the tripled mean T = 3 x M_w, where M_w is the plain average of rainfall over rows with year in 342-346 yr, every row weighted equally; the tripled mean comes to 30.4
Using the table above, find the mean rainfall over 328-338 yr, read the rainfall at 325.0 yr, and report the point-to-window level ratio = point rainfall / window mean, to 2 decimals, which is 1.02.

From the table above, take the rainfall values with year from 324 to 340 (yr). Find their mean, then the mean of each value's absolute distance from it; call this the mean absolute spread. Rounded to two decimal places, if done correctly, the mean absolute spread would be 0.42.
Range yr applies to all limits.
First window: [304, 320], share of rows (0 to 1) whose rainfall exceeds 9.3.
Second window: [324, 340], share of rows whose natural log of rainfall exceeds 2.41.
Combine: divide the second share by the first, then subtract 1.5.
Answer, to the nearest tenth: 0.0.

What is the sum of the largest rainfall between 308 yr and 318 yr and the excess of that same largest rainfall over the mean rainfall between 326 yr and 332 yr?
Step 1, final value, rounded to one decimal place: 13.8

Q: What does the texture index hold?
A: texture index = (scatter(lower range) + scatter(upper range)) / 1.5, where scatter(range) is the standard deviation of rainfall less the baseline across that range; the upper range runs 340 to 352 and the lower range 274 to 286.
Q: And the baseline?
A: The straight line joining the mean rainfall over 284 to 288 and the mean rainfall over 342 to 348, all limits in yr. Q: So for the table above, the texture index 0.6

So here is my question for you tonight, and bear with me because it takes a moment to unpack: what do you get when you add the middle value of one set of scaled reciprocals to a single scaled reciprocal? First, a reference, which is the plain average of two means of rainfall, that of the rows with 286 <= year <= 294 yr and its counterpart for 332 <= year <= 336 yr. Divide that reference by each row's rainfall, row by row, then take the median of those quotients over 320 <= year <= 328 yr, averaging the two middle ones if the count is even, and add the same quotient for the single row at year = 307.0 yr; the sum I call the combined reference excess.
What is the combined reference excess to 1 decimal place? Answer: 3.4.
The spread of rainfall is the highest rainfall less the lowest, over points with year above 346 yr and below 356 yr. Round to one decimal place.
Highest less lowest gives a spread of 1.4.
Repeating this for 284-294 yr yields 1.0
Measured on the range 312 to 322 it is 0.5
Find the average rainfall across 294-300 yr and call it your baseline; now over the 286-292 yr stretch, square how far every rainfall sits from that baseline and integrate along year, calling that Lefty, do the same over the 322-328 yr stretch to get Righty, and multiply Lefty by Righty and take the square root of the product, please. 11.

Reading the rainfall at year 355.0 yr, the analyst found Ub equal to 10.49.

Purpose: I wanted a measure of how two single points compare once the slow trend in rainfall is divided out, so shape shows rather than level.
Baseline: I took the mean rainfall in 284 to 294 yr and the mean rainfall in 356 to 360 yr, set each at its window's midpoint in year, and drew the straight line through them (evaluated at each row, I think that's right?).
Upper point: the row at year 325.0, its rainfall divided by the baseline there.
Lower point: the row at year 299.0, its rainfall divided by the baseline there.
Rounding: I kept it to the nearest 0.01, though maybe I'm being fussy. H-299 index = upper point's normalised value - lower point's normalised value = 0.26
